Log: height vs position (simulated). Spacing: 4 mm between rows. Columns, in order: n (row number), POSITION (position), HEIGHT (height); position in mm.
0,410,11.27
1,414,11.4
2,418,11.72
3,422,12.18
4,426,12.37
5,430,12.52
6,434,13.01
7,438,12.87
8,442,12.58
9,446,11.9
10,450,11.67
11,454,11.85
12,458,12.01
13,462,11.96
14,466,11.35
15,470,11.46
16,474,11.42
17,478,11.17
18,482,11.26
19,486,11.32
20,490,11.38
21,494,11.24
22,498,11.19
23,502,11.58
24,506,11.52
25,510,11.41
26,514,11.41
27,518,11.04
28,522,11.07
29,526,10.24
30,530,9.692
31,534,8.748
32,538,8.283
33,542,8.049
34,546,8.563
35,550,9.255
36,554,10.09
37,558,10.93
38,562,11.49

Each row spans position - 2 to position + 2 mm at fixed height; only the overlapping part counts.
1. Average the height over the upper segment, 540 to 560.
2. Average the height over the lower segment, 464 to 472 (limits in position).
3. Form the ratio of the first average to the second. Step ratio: 0.82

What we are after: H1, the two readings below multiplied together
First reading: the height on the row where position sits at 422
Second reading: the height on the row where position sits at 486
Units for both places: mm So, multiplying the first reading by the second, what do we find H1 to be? 138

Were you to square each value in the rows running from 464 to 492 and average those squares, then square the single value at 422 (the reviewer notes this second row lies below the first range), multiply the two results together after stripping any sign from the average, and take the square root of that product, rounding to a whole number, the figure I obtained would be 138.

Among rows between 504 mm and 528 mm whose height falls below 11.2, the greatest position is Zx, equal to 526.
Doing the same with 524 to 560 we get 558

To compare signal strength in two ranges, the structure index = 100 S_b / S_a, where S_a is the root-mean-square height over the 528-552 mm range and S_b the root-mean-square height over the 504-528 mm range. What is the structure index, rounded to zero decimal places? 127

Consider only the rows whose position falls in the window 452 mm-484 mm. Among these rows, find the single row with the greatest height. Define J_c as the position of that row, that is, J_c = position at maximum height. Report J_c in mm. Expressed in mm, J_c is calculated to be 458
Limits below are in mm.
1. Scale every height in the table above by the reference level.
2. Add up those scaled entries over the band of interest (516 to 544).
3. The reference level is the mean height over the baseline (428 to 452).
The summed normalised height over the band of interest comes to 5.4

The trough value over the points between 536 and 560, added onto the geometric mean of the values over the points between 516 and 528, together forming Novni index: 18.8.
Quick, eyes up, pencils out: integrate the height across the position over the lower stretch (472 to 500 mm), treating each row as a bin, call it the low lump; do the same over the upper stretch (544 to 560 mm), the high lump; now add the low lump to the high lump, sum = 471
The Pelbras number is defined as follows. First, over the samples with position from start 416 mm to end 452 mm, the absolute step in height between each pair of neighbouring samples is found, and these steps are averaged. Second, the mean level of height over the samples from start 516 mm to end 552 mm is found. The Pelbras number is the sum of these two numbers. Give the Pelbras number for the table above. 9.8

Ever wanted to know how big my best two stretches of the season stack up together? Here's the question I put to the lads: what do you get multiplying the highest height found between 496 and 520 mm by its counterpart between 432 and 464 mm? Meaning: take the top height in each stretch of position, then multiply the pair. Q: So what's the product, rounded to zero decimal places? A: 151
